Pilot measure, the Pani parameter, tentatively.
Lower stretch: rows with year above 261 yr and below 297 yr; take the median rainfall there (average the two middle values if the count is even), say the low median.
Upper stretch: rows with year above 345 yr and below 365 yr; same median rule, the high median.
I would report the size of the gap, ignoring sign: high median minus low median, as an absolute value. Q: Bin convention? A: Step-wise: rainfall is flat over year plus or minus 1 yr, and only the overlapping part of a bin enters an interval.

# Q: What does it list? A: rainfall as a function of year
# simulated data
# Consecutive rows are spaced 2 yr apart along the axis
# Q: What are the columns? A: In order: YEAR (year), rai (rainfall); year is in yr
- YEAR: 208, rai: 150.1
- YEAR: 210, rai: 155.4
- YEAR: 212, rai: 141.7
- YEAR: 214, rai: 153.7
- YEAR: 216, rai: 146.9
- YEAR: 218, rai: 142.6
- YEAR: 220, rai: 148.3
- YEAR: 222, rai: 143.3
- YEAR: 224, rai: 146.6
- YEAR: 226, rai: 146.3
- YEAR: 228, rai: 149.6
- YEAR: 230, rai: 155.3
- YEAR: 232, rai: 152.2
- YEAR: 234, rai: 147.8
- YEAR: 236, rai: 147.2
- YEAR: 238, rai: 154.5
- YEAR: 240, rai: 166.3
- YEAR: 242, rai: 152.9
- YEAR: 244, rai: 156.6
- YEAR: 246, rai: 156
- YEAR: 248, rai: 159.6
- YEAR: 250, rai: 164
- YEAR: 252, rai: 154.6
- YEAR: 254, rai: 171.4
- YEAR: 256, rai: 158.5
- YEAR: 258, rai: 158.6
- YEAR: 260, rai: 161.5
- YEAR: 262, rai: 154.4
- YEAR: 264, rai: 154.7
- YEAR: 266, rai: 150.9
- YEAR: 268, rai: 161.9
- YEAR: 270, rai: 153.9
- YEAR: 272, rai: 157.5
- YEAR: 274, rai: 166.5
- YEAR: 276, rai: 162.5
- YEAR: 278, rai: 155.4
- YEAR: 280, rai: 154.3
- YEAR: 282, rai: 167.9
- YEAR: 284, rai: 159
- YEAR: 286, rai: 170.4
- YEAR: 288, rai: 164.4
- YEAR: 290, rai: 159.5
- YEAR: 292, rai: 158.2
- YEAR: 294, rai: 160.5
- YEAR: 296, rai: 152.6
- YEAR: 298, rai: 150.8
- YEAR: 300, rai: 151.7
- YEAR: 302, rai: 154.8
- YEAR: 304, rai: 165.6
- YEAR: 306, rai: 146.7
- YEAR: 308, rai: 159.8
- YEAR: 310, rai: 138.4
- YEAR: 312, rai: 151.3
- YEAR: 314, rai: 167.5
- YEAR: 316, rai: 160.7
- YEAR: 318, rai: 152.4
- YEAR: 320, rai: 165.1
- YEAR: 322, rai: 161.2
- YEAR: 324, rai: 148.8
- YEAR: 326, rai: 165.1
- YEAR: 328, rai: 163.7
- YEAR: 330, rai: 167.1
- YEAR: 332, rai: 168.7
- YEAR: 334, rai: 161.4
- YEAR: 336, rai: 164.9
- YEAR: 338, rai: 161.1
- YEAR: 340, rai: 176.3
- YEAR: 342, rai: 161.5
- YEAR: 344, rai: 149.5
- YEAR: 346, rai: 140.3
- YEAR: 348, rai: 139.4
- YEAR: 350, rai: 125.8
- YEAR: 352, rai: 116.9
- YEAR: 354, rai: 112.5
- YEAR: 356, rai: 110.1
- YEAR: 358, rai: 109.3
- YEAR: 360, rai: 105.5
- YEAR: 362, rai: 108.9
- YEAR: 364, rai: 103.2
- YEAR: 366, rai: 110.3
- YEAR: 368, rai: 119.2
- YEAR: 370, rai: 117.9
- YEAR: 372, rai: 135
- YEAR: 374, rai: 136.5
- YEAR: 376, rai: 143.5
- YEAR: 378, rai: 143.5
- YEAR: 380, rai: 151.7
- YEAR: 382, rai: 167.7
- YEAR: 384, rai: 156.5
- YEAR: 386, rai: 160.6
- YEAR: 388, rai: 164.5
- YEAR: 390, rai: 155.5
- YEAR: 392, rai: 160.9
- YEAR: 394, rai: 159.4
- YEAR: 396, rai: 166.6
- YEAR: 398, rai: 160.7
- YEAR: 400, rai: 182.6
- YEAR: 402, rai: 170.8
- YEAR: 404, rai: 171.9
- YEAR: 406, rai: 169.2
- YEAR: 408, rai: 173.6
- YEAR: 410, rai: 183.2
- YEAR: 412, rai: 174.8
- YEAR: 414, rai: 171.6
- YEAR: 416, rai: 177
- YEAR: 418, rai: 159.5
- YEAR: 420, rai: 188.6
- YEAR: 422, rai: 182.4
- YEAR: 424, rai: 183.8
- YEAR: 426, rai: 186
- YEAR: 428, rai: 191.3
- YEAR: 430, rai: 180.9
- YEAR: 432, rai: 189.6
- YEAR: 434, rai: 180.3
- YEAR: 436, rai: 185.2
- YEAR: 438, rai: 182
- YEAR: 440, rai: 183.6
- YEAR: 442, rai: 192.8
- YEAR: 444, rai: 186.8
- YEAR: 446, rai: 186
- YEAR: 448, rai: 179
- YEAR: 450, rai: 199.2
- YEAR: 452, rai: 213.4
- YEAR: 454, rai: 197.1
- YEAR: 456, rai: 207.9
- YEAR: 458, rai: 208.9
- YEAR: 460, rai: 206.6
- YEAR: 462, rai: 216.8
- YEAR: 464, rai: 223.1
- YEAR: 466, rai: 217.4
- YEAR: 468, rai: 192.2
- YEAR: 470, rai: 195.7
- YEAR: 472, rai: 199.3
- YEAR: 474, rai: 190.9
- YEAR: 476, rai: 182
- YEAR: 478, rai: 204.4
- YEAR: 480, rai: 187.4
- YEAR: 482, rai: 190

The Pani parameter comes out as 47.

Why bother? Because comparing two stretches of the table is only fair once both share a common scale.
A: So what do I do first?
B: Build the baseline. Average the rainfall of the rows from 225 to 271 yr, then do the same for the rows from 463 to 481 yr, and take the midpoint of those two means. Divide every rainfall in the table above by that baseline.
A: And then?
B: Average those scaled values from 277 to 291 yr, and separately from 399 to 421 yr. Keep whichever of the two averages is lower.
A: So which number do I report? 0.910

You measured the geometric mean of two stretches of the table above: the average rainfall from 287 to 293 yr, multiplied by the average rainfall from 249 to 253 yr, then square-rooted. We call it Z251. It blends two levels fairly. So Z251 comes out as 160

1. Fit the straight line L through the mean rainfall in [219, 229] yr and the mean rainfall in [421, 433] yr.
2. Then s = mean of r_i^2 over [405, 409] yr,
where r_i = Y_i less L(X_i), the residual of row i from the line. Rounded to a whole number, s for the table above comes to 113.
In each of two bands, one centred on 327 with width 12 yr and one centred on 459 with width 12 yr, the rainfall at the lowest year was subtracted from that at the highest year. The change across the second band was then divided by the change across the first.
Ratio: 3.5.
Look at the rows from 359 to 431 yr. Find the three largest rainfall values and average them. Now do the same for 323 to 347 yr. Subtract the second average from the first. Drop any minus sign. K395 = 18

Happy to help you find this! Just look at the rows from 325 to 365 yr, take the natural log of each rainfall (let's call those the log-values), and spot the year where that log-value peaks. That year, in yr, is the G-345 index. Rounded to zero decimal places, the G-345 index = 340 yr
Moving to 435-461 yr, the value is 452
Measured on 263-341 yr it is 340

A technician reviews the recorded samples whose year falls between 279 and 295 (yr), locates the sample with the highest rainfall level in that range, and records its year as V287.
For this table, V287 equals 286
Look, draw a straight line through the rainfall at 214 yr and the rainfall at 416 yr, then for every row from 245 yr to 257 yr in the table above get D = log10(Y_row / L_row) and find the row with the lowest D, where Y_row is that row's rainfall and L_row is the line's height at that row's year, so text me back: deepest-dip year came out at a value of 252 yr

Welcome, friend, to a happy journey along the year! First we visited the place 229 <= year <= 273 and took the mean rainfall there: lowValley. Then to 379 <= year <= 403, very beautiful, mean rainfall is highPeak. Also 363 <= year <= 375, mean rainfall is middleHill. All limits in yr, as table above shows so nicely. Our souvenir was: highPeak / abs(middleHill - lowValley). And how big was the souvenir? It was 4.5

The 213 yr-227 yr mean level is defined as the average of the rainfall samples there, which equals 147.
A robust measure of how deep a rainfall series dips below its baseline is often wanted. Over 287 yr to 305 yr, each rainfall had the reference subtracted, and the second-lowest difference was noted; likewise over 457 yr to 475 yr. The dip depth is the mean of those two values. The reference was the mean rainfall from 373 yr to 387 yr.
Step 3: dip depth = 21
